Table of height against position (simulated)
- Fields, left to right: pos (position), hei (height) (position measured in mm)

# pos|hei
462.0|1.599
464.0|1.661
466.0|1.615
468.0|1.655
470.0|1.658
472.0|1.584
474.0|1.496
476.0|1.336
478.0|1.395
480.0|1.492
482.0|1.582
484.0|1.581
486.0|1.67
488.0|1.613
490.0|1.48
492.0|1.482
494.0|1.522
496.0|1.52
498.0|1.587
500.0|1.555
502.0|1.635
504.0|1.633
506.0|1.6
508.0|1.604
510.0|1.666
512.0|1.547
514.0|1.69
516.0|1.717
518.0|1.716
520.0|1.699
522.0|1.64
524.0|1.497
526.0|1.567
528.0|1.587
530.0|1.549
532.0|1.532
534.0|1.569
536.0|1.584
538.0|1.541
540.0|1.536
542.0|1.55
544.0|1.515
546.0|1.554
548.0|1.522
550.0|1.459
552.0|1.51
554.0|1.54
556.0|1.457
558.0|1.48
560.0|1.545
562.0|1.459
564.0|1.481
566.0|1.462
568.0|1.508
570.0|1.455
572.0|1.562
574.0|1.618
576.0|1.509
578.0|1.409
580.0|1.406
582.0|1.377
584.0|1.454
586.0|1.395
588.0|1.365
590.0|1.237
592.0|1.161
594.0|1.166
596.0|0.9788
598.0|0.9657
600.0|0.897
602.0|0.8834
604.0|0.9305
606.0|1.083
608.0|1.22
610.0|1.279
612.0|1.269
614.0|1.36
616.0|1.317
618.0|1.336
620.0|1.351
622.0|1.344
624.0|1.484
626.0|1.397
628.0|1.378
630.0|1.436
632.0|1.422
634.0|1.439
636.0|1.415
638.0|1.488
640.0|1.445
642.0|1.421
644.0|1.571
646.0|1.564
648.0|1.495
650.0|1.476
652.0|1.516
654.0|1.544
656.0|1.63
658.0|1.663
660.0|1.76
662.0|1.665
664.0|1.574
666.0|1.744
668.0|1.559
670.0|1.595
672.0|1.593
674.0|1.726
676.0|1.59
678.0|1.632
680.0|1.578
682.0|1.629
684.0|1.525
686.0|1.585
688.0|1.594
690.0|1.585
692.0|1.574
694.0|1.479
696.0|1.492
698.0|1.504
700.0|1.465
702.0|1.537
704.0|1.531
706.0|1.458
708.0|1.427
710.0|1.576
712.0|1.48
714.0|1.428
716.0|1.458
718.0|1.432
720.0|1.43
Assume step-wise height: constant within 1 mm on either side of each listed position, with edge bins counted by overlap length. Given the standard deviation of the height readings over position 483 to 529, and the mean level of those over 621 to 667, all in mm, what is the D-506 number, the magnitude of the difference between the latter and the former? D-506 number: 1.44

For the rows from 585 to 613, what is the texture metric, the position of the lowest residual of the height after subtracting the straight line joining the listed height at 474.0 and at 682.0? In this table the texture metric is 602.0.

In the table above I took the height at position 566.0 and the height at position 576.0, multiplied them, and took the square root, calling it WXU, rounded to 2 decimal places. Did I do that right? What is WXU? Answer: 1.49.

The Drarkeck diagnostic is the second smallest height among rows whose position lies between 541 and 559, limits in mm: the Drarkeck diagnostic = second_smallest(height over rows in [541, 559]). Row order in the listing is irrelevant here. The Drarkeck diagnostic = 1.459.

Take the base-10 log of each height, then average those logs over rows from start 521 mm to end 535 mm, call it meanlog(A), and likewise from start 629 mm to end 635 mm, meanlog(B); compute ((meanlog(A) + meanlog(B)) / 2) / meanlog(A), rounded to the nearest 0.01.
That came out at 0.90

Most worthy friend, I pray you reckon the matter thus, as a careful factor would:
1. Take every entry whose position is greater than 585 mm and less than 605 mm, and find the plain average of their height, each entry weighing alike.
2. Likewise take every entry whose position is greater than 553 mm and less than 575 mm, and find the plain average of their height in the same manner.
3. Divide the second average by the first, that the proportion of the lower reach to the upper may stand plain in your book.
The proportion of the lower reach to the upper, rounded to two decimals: 1.37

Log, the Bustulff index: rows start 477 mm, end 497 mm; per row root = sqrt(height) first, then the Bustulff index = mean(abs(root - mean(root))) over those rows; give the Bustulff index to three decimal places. 0.025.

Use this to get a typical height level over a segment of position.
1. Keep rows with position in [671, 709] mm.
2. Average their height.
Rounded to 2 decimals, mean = 1.55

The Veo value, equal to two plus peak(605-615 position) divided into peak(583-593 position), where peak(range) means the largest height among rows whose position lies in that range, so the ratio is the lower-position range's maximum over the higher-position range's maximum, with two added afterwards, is 3.07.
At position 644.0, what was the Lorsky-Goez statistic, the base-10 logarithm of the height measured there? 0.196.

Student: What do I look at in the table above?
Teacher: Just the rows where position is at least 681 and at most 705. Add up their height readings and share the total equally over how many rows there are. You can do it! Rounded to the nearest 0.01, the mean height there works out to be 1.54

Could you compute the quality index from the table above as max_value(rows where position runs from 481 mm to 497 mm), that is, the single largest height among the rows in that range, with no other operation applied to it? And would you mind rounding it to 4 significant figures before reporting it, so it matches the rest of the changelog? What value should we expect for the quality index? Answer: 1.670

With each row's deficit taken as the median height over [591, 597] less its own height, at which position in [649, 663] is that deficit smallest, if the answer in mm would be 660.0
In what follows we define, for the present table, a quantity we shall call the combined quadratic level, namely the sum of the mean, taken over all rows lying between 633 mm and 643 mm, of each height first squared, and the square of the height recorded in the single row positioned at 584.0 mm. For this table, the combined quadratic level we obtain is 4.19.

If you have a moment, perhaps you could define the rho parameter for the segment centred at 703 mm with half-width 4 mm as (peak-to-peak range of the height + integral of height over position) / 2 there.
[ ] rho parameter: 6.0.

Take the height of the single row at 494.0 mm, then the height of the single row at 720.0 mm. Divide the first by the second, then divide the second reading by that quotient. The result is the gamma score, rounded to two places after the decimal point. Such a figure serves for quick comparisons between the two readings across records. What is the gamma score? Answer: 1.34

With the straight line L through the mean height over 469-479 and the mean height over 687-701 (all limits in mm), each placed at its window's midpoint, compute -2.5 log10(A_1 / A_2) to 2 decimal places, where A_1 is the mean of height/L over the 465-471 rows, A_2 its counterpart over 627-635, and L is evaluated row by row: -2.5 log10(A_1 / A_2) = -0.18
